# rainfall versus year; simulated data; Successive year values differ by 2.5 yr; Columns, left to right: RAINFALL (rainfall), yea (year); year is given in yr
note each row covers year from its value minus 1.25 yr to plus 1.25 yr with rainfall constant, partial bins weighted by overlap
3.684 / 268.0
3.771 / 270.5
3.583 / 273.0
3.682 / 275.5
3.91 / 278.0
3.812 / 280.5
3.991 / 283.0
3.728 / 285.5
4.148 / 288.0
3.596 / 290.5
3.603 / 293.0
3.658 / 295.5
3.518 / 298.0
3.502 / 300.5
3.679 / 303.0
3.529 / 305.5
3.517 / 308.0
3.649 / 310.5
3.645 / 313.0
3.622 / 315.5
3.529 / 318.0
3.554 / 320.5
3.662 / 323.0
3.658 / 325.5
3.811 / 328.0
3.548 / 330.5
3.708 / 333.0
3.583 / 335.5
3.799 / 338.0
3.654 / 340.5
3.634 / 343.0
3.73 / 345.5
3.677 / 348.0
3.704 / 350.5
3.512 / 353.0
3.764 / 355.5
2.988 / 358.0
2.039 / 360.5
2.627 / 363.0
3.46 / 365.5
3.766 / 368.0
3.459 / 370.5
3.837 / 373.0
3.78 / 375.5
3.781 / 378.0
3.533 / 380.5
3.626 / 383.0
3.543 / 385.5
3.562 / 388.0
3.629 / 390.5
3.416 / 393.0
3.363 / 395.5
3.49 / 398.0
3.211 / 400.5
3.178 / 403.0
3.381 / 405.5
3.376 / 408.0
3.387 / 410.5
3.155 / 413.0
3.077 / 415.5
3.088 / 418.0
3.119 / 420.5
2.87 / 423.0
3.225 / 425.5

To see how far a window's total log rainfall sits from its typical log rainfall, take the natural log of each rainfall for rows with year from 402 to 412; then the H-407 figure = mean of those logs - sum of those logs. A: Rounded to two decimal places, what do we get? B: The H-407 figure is -3.61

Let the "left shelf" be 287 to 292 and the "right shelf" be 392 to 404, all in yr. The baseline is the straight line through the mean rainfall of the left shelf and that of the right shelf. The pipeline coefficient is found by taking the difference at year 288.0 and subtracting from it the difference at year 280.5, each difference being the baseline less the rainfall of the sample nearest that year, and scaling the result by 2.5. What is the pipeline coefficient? -0.93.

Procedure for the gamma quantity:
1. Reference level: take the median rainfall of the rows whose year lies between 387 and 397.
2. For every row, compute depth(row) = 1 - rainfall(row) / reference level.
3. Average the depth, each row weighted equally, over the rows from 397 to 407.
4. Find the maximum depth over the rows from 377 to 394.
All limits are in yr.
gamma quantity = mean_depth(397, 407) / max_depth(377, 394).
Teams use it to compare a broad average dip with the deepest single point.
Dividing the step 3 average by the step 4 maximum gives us 2.4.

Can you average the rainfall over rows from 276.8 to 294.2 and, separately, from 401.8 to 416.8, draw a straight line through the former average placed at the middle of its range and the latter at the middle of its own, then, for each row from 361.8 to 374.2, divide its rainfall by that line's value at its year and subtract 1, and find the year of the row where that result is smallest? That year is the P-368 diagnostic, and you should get 363.0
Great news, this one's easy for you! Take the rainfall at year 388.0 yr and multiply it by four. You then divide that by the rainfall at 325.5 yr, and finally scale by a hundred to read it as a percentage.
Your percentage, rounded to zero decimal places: 390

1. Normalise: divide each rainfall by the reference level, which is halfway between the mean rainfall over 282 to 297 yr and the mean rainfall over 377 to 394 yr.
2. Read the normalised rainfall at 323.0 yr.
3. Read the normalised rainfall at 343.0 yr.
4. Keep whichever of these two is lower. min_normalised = 0.99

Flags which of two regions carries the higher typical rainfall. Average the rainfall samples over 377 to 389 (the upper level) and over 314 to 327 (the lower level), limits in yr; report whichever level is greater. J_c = 3.61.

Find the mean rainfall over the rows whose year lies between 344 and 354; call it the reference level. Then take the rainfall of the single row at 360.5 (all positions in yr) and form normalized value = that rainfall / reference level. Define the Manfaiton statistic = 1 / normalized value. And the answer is 1.79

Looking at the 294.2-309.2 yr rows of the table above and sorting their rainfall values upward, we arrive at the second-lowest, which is 3.517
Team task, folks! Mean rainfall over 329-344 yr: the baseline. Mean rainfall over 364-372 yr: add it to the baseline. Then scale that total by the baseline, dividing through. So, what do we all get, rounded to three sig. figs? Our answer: 1.97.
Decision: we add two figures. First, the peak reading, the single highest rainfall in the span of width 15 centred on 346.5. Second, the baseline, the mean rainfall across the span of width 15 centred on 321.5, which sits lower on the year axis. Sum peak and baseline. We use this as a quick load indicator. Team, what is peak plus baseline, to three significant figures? 7.37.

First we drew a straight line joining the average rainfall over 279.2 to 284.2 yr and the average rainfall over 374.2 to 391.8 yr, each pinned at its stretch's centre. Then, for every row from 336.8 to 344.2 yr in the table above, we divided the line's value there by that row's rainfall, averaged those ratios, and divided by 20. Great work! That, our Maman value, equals 0.0507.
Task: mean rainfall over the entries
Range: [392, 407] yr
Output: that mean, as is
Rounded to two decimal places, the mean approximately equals 3.34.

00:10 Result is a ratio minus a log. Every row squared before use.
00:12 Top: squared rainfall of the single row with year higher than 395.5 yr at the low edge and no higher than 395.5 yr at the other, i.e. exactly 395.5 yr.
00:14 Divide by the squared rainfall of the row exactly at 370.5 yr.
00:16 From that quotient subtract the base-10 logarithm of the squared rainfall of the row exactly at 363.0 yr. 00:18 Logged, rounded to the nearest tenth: 0.1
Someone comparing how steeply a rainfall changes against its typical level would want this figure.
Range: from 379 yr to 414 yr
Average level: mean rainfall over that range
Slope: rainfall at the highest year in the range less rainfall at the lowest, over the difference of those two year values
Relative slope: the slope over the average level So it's -0.003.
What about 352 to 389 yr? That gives 0.000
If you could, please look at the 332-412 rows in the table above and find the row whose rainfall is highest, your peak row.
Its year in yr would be 373.0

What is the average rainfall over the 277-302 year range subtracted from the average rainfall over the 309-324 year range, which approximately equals -0.14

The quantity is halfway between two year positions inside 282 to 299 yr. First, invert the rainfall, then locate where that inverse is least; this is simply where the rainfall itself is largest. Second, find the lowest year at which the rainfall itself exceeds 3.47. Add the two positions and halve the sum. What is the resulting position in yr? 285.5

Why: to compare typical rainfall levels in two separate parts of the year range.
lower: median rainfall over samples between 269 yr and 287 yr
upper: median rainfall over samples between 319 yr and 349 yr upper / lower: 0.971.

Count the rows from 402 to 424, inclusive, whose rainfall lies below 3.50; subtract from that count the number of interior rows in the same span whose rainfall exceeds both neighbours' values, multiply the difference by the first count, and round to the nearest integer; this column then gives 54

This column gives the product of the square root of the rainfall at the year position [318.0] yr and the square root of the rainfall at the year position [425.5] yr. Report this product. 3.37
